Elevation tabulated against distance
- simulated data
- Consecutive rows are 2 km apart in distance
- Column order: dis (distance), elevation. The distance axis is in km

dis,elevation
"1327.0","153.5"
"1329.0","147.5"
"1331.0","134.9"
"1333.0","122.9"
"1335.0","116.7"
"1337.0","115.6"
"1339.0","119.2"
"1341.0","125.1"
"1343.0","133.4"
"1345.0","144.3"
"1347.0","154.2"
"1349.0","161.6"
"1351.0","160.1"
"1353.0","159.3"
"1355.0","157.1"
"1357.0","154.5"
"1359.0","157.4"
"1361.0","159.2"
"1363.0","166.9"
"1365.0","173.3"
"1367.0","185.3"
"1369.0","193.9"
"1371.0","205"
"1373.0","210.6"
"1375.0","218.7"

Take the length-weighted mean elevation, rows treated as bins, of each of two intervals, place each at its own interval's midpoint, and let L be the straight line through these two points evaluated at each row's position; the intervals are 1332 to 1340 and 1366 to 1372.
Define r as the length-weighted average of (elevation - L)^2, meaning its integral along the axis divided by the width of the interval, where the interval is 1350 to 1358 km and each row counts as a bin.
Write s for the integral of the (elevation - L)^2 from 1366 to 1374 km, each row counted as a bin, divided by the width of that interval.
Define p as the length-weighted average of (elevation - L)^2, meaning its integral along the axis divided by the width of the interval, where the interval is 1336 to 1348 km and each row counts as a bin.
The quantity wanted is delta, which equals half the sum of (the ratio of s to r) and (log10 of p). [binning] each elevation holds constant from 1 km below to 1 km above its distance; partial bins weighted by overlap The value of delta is 1.0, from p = 37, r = 59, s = 25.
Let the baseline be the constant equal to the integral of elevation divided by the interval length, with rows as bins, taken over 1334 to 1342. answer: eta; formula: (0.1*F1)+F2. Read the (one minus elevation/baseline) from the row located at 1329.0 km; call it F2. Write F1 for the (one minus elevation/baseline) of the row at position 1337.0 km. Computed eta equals -0.23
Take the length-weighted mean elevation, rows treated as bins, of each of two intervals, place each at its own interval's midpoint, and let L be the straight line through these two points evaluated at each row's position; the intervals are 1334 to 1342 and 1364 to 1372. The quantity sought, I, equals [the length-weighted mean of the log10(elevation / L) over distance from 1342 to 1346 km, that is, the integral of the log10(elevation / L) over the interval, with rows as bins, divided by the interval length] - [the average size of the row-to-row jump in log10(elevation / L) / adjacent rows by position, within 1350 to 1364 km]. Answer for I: 0.01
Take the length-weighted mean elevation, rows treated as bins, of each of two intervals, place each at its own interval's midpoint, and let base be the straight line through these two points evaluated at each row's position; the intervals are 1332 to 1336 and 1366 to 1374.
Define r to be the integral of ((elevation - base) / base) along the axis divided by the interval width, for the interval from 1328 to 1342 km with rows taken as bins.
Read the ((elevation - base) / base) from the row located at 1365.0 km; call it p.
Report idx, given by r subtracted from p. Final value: -0.12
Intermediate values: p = -0.077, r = 0.043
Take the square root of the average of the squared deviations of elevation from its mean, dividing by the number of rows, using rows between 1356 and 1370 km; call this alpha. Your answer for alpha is 14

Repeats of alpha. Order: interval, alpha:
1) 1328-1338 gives 12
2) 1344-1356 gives 6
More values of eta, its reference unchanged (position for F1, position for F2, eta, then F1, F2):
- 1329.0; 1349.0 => -0.38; -0.24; -0.36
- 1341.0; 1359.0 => -0.33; -0.05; -0.32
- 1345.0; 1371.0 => -0.74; -0.21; -0.72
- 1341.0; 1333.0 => -0.04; -0.05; -0.03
